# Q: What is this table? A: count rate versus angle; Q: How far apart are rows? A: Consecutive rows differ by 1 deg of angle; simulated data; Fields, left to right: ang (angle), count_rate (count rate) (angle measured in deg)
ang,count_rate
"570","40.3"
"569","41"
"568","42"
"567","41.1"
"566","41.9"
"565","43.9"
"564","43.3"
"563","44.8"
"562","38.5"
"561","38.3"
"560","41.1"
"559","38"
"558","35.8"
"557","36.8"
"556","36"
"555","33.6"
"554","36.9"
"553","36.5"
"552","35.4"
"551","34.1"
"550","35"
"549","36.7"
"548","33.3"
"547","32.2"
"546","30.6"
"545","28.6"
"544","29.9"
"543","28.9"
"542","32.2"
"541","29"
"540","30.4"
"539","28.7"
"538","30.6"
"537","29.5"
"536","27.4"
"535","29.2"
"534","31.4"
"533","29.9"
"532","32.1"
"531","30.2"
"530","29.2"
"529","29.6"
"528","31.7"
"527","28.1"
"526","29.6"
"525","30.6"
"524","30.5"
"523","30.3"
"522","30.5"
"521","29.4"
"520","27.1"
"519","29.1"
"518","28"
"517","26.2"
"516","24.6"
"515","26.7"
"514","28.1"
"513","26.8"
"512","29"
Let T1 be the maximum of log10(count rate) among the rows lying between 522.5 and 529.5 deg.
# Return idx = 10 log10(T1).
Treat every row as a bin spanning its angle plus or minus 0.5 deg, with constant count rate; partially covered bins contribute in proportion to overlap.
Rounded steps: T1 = 1.50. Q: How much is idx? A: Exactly 1.76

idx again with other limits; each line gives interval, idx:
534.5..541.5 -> 1.72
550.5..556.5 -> 1.95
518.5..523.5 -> 1.72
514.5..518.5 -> 1.61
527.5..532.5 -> 1.78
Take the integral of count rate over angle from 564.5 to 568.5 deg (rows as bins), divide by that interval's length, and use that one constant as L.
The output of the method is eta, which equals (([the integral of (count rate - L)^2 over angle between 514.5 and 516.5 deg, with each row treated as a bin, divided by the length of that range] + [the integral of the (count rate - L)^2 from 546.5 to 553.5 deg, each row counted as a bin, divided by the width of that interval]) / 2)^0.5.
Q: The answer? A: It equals 12.9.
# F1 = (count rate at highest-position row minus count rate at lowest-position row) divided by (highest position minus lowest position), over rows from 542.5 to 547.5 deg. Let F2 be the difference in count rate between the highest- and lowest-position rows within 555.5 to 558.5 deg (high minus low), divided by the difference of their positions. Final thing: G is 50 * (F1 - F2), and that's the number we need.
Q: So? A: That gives 46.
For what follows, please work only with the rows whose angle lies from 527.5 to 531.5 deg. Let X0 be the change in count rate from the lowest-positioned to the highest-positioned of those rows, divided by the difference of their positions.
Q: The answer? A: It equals -0.5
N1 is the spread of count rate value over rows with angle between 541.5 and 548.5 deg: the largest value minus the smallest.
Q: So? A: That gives 4.7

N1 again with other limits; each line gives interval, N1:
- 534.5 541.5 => 3.2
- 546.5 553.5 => 4.5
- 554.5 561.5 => 7.5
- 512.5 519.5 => 4.5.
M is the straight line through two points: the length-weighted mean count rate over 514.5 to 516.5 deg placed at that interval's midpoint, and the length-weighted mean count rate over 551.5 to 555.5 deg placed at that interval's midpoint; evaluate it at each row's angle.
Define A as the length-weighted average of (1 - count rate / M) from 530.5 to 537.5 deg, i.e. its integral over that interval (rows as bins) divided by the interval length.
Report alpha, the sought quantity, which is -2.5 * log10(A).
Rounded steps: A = 0.02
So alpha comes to 4.4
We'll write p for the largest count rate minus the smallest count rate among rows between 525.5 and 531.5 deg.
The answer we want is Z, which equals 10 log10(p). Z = 5.6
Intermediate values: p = 4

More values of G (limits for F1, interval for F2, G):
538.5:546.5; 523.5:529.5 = 23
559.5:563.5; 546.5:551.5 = 38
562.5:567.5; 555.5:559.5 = -80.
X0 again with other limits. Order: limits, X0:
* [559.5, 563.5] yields 1.2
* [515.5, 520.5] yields 0.6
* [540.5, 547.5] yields 0.5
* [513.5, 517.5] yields -0.6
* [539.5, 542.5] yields 0.9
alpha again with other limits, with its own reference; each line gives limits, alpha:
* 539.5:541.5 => 2.8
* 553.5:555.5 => 4.4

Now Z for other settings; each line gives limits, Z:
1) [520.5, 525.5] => 0.8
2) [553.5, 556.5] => 5.2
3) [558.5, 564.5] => 8.3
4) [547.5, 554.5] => 5.6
